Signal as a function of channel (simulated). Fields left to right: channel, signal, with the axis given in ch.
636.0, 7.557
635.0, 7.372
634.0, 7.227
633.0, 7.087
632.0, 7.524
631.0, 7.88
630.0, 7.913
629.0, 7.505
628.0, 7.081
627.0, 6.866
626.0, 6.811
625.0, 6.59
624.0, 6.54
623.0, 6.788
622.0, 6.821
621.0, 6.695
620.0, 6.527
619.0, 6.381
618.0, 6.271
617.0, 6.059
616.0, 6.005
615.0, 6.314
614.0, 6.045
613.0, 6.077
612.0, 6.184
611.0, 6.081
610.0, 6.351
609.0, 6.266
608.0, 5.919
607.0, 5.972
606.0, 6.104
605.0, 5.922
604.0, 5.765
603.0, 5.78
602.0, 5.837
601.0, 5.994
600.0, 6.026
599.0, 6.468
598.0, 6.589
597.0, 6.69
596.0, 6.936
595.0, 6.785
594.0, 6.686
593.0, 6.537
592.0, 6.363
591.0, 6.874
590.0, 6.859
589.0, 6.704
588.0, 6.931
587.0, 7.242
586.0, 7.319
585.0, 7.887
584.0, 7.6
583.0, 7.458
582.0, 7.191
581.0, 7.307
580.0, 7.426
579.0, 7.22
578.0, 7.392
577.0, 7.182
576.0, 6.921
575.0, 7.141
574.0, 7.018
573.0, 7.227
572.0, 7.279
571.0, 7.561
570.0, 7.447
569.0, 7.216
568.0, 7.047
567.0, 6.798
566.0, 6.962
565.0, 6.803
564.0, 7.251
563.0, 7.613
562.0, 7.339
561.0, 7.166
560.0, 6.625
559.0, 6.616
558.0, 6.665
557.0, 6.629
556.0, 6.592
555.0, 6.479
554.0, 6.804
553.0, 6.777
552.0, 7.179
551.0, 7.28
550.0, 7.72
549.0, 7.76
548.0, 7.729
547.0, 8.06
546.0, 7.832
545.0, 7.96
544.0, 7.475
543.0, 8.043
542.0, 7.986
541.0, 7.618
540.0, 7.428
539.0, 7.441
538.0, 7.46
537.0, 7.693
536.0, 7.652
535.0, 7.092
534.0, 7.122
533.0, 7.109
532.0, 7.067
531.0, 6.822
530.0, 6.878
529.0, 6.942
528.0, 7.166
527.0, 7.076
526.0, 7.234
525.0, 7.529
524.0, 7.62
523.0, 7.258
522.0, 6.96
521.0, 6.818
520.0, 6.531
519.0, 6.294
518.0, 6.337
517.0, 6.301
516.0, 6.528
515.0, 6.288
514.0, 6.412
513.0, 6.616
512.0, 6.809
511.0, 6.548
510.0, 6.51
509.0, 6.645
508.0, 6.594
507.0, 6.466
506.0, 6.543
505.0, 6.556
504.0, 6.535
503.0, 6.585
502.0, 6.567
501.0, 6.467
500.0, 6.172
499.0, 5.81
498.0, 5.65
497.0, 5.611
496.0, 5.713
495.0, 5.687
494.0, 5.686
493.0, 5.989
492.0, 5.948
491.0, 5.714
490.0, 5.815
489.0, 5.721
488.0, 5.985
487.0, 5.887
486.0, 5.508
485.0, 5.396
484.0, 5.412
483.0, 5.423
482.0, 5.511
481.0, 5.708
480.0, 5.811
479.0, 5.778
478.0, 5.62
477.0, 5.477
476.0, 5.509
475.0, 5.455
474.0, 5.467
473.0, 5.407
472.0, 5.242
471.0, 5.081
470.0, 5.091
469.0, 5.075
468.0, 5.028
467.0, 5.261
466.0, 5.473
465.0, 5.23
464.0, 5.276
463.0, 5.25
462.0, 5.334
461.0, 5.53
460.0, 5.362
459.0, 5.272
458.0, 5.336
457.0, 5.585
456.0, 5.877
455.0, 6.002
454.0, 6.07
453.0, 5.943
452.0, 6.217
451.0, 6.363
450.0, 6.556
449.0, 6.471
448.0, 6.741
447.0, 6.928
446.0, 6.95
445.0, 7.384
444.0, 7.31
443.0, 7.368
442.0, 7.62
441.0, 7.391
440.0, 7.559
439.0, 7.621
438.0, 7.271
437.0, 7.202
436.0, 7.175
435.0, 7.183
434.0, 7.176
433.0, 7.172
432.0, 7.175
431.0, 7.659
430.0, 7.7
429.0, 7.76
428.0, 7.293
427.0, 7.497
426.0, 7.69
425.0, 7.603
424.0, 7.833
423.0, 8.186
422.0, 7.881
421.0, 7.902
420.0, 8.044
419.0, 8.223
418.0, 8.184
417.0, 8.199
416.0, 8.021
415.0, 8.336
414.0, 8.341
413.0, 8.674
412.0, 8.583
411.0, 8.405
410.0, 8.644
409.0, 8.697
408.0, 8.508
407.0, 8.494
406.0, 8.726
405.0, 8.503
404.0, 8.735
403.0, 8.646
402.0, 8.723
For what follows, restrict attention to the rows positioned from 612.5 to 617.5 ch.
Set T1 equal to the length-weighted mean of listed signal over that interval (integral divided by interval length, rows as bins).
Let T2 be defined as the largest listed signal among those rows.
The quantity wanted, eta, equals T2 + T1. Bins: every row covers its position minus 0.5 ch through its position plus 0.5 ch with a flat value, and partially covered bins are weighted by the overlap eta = 12.4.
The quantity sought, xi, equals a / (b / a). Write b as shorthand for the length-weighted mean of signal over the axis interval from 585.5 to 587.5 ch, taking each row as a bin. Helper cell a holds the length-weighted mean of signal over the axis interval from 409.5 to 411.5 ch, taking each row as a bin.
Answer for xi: 10.0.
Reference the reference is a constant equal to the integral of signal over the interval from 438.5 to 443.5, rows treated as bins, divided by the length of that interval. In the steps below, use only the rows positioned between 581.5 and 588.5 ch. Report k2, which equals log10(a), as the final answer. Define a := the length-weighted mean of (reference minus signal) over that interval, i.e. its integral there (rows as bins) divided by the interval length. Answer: -0.9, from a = 0.1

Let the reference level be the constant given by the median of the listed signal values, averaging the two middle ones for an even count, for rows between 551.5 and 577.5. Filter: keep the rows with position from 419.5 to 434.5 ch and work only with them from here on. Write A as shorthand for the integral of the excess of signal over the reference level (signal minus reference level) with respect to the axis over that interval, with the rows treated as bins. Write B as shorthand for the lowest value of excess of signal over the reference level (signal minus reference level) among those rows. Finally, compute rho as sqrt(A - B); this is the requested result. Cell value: 3.0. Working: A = 9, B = 0.1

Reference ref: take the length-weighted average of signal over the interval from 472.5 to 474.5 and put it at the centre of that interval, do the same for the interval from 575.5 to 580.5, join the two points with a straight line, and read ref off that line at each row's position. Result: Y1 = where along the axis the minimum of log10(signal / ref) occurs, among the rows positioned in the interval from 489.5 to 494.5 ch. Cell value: 494.0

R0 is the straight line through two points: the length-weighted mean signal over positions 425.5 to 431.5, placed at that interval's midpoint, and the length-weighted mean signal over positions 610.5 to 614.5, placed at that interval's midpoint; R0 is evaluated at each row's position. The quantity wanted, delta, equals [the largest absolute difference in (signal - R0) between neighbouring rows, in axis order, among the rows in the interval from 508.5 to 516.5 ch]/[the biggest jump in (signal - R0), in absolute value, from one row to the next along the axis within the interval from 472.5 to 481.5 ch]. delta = 1.62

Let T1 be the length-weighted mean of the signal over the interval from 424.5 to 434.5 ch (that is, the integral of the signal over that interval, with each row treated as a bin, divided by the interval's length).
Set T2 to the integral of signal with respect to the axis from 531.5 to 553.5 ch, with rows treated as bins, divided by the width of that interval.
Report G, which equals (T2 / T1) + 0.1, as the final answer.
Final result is 1.1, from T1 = 7.5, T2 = 7.5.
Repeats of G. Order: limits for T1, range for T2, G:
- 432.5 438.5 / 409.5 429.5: 1.2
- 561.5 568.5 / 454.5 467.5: 0.9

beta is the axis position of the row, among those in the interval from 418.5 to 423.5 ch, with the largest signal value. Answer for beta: 419.0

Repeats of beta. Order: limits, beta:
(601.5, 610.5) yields 610.0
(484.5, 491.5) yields 488.0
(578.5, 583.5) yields 583.0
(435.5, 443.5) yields 439.0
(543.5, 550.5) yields 547.0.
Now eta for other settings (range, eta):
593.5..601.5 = 13.5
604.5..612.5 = 12.5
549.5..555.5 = 14.8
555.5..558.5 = 13.3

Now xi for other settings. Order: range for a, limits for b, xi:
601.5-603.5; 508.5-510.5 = 5.1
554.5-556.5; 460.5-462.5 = 7.9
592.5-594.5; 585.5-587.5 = 6.0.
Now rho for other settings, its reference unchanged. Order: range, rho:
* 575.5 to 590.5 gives 1.9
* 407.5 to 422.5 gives 4.3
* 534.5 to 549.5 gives 3.1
